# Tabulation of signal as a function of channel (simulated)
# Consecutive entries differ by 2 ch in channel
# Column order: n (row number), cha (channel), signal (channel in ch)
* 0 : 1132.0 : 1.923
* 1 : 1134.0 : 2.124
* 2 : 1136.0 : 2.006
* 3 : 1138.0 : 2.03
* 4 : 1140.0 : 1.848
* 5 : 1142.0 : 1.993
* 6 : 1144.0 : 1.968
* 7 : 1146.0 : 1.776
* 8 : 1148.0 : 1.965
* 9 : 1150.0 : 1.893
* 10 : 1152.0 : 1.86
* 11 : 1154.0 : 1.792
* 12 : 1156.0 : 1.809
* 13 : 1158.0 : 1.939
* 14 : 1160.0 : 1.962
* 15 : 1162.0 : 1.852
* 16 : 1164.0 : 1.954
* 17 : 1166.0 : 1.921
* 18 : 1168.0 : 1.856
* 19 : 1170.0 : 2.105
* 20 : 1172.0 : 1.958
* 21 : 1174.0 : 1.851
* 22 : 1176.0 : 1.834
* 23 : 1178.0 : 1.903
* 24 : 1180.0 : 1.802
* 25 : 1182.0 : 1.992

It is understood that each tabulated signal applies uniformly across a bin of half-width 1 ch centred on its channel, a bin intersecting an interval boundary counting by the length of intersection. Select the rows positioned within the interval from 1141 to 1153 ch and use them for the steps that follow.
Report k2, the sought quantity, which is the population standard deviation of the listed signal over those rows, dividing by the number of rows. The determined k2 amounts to 0.075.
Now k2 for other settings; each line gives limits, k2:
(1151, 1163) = 0.063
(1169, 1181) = 0.101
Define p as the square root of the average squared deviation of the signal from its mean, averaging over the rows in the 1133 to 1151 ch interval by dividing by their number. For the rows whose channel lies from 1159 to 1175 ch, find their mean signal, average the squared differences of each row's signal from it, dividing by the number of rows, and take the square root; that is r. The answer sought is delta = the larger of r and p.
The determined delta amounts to 0.098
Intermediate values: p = 0.10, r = 0.080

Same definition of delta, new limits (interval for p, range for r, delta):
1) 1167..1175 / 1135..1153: 0.103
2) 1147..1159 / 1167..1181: 0.095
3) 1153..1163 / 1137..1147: 0.096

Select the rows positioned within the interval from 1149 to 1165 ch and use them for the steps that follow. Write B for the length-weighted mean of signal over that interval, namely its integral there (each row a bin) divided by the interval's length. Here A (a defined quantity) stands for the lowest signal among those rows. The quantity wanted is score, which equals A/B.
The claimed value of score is 0.952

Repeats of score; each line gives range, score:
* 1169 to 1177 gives 0.947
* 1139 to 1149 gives 0.930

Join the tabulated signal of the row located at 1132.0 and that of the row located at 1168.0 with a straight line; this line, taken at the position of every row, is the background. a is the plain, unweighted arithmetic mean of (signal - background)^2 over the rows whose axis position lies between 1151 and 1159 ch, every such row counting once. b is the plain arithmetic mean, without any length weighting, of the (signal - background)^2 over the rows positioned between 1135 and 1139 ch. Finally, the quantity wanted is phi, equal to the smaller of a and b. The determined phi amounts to 0.0044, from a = 0.0044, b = 0.011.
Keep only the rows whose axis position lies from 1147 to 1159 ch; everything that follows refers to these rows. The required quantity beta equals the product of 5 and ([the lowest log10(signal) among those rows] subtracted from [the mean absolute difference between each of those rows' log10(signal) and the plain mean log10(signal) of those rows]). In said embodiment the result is -1.20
